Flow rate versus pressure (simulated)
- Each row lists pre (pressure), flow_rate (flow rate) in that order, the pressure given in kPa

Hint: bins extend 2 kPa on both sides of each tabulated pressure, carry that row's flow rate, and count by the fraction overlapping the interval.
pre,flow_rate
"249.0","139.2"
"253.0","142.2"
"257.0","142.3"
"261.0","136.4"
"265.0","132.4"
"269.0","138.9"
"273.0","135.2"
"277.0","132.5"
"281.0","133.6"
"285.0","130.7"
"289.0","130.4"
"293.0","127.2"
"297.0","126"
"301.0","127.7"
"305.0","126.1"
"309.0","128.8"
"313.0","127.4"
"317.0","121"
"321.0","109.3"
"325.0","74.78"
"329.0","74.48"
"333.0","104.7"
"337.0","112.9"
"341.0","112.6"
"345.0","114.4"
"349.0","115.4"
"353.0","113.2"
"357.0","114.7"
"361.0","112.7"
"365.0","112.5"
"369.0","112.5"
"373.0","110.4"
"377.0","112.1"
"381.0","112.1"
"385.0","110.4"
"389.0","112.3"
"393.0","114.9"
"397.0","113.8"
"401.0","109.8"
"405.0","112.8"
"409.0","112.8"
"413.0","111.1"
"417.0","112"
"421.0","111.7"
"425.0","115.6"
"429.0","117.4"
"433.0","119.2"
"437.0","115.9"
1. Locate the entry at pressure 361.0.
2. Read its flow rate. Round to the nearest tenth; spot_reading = 112.7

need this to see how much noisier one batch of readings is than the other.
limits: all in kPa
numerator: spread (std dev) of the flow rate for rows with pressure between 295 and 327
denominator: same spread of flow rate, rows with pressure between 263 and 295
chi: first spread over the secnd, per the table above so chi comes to 5.3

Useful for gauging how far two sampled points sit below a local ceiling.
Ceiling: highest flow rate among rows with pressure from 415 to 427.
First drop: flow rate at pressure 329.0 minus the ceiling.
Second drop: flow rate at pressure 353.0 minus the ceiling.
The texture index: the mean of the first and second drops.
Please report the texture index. -21.8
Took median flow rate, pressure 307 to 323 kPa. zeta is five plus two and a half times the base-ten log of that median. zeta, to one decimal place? 10.2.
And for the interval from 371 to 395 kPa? 10.1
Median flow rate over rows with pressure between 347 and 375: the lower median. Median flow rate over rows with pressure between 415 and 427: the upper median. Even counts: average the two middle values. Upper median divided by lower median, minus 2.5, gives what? -1.51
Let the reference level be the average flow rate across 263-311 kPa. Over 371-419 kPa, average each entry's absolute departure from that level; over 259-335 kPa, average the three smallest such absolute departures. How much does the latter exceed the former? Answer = -18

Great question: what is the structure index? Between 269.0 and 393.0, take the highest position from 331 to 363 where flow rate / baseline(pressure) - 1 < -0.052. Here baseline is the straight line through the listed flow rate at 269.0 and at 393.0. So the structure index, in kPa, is 361.0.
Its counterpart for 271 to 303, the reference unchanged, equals 297.0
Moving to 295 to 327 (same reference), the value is 325.0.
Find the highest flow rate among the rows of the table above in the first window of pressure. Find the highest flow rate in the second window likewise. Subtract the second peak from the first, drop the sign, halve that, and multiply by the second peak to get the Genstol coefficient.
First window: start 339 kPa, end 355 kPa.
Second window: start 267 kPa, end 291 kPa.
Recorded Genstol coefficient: 1632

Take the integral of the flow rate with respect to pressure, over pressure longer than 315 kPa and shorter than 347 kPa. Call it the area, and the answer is 3297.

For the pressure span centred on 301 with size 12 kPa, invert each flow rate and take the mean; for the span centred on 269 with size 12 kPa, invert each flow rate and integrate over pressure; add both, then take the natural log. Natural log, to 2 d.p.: -2.34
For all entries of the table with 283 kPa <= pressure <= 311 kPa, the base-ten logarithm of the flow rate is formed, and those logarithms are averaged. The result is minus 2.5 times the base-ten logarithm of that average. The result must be -0.809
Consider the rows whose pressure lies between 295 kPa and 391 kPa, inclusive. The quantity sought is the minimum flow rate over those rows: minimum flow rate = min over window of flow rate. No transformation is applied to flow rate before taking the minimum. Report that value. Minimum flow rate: 74.48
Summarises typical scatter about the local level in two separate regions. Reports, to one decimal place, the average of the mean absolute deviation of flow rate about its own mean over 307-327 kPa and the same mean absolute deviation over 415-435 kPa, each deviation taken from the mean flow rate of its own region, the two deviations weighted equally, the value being 9.4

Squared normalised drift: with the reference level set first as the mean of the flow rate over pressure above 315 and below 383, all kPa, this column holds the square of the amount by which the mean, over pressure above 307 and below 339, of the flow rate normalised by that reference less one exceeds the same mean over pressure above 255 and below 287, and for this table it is 0.07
